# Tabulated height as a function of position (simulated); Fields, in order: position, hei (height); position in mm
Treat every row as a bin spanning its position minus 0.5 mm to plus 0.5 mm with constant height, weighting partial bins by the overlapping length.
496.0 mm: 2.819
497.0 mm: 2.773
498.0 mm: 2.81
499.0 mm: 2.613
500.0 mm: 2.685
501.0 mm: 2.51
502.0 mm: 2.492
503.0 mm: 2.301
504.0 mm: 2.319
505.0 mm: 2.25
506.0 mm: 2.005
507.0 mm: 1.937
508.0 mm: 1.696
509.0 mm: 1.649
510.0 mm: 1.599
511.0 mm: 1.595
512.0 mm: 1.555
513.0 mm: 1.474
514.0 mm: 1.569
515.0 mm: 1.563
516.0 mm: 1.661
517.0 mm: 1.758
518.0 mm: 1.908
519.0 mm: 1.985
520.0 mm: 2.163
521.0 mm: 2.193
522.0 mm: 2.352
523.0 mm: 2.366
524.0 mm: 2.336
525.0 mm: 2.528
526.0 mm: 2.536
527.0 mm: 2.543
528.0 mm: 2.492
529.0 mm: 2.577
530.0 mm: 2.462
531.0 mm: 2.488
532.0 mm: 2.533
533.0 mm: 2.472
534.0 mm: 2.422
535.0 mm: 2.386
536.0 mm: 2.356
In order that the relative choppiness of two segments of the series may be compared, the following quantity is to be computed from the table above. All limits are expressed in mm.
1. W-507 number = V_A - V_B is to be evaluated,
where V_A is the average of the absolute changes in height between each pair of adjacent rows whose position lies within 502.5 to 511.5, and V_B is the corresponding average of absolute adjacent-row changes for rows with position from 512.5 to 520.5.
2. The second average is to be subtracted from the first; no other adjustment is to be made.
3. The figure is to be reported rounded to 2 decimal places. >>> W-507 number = -0.01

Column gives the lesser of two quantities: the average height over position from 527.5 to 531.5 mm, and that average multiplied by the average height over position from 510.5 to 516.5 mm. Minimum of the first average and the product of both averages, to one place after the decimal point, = 2.5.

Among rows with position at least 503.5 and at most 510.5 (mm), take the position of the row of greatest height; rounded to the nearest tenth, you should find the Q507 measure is 504.0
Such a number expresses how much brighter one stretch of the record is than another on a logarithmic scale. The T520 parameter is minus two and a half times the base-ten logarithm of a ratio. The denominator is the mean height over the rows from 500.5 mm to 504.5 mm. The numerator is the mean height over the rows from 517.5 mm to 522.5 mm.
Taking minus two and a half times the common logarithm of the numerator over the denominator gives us 0.14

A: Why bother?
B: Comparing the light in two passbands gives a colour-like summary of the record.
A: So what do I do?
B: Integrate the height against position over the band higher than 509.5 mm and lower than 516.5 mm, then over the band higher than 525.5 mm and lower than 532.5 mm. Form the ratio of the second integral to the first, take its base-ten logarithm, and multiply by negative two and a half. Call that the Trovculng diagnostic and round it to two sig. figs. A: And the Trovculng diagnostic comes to -0.51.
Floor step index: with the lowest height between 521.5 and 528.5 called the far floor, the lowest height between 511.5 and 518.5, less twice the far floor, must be -3.2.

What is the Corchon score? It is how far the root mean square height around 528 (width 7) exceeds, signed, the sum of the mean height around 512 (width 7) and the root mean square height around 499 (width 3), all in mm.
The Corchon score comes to -1.8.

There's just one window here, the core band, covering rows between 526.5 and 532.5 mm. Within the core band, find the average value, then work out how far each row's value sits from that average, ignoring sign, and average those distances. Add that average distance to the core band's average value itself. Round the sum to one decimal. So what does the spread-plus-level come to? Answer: 2.6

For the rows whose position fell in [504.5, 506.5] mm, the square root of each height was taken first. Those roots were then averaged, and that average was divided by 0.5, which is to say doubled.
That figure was 2.92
